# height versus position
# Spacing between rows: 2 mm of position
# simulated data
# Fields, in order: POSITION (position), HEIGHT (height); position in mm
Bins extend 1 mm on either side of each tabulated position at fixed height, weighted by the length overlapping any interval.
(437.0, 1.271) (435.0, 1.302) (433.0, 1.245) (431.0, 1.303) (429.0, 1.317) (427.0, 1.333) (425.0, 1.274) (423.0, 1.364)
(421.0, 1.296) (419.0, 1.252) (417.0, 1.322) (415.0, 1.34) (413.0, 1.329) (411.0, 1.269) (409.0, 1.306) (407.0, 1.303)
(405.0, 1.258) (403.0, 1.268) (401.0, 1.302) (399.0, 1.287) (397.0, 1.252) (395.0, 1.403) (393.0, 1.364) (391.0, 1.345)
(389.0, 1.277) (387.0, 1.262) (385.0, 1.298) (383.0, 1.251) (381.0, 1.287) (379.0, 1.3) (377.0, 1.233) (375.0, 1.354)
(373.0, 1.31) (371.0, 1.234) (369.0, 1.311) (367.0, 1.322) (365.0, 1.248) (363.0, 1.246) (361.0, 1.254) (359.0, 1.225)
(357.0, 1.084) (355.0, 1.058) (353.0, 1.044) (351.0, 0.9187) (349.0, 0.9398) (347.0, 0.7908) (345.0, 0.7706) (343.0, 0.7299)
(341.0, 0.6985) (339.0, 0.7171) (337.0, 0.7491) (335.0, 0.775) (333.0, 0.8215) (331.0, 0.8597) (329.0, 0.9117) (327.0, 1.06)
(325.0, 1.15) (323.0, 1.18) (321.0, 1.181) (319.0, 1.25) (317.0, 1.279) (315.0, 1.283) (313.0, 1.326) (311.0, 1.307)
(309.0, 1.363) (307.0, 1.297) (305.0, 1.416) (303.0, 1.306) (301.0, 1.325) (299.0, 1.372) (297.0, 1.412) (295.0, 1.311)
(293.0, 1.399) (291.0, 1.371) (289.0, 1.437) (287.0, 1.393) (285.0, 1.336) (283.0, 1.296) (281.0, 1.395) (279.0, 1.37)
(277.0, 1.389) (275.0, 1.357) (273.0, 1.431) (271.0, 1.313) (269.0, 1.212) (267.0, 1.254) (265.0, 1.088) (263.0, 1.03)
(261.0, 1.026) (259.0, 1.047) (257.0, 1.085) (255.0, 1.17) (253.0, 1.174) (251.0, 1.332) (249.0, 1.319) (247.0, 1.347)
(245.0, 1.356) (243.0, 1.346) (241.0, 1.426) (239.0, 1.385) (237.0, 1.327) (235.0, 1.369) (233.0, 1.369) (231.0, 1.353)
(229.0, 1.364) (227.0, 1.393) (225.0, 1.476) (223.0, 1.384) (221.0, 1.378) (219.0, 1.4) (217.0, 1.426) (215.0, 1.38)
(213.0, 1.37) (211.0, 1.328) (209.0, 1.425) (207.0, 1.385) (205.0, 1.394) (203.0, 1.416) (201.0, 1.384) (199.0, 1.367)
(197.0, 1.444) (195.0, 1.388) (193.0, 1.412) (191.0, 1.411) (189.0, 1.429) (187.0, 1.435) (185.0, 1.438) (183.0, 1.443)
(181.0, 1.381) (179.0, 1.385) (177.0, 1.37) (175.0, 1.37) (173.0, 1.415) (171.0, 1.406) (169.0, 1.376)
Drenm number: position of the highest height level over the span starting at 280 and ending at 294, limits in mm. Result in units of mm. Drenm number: 289.0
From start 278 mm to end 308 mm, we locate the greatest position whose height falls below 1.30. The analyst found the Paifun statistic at 307.0 mm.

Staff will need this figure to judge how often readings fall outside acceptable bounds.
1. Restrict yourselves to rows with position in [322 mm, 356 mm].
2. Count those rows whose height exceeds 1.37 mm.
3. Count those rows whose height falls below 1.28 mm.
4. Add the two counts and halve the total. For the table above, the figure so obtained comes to 8.5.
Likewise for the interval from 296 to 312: 1.5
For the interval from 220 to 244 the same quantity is 3.0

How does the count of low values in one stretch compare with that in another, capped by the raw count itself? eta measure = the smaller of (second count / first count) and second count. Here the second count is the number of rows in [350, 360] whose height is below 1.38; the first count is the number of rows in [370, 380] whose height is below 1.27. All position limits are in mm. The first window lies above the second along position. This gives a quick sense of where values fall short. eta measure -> 2.5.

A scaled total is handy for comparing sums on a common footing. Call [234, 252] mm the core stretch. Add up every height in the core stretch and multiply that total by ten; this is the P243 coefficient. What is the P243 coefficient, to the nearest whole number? 122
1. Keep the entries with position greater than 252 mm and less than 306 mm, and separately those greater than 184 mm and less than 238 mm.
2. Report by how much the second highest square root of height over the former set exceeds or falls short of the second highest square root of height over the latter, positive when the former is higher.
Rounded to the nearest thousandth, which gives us -0.005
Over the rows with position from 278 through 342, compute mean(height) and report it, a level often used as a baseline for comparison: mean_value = 1.20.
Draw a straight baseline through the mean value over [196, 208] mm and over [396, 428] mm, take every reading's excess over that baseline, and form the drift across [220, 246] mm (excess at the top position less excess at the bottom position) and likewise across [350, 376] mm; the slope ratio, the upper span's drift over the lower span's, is -43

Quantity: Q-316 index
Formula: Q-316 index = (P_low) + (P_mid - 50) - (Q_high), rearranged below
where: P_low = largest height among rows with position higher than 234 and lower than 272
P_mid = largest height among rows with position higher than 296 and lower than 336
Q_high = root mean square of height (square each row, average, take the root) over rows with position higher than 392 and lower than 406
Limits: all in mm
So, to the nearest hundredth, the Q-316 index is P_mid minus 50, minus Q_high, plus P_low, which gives -48.46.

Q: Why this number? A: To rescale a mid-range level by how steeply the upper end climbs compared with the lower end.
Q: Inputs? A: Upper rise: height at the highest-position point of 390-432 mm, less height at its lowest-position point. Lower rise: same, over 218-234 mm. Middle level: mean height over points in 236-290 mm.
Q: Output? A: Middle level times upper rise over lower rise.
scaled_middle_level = 1.7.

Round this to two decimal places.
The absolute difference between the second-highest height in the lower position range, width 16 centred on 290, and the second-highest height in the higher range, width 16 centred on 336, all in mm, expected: 0.55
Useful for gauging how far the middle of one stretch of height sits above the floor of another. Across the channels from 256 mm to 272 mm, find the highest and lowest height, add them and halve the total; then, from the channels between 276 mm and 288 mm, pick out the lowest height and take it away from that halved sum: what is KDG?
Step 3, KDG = -0.13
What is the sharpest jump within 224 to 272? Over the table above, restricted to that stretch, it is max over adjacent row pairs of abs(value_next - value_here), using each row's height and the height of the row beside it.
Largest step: 0.17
